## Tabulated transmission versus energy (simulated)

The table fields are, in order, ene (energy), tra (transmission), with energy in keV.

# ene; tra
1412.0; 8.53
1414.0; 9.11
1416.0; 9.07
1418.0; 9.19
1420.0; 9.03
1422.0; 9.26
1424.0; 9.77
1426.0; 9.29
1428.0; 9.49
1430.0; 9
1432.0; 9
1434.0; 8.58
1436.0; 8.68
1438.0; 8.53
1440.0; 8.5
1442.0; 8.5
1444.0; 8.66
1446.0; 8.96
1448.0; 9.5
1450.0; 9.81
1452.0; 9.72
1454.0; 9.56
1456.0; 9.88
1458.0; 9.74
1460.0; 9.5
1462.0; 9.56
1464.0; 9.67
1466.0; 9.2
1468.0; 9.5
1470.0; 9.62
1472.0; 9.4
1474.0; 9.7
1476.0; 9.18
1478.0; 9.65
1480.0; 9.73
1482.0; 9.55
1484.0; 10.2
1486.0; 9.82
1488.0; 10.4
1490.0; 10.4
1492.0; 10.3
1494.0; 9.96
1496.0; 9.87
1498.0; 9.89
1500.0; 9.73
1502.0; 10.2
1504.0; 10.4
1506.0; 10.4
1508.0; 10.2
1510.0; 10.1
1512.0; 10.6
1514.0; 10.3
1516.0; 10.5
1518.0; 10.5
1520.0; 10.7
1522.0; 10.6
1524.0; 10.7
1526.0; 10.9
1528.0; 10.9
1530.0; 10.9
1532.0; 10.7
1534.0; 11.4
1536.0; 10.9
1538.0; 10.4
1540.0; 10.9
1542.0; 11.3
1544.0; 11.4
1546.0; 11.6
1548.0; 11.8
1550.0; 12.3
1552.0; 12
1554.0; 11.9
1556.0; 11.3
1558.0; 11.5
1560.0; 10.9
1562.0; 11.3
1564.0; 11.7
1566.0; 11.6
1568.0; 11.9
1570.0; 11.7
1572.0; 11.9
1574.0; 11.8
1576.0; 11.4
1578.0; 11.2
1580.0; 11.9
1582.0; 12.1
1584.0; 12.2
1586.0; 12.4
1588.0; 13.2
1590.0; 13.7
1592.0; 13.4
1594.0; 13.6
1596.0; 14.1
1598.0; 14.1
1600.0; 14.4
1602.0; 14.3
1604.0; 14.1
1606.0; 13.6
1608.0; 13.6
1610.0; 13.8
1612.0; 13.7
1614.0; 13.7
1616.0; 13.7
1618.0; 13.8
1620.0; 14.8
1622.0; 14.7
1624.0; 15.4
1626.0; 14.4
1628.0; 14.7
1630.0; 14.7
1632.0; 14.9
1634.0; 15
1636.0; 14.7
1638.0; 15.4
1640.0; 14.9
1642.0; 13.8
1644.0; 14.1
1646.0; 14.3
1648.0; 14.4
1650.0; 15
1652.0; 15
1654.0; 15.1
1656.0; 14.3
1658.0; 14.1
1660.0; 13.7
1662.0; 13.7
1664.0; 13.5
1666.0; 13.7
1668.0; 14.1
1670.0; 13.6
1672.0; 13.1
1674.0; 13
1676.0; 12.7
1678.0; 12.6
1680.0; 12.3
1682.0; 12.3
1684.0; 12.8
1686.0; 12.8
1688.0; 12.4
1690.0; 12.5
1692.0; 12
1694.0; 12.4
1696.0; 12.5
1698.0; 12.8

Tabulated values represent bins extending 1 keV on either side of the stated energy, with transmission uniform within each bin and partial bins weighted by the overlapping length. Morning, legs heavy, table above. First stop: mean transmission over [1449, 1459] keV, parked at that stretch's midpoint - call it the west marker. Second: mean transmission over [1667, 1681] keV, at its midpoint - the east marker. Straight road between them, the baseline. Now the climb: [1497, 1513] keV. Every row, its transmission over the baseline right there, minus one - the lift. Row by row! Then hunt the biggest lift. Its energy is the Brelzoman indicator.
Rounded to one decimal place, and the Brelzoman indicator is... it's 1512.0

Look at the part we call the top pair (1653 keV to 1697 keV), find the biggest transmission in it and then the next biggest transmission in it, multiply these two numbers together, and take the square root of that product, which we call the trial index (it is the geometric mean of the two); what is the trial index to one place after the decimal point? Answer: 14.7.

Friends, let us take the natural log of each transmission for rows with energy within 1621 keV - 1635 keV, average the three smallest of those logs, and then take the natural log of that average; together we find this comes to 0.99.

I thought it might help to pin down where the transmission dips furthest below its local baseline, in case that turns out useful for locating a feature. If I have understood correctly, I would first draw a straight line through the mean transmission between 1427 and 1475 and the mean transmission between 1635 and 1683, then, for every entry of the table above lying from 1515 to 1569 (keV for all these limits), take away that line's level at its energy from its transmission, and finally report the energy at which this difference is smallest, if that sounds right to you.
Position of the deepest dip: 1538.0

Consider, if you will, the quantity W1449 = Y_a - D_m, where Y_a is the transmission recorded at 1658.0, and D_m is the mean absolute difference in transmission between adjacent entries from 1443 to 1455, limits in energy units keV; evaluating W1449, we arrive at 13.8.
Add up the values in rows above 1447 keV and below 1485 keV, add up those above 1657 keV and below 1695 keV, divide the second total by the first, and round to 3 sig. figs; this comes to 1.35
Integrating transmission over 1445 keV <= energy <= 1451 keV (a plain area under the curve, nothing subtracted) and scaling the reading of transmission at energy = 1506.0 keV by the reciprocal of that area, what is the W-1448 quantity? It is 0.184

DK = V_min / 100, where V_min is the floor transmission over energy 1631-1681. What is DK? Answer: 0.123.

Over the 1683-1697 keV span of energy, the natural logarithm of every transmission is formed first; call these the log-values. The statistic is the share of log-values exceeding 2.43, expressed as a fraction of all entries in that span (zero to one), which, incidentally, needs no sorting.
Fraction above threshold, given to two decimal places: 1.00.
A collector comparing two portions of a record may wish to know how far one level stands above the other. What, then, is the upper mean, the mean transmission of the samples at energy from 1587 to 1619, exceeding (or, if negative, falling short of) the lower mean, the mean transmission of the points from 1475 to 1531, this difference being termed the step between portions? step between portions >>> 3.6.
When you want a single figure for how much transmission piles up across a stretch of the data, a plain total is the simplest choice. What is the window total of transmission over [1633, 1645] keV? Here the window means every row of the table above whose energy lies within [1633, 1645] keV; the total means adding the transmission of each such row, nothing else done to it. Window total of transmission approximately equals 88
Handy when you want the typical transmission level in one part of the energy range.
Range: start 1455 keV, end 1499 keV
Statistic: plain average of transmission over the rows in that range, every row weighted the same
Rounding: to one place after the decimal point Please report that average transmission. 9.8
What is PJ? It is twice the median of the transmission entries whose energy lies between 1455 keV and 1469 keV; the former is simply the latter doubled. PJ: 19.1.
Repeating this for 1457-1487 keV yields 19.2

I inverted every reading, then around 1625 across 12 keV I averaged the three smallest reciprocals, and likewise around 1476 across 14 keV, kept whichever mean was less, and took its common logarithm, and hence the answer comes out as -1.17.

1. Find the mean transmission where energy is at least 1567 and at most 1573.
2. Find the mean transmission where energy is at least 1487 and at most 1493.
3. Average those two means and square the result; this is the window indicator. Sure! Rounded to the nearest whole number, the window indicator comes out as 123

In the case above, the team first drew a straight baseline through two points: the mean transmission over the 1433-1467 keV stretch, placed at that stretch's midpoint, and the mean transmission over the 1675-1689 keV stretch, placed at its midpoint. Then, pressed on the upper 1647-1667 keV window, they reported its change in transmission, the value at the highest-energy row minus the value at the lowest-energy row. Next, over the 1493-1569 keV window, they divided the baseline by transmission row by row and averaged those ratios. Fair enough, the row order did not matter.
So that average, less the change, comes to 1.7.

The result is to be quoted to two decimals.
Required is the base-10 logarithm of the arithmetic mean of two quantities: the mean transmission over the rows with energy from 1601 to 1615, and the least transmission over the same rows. 1.14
